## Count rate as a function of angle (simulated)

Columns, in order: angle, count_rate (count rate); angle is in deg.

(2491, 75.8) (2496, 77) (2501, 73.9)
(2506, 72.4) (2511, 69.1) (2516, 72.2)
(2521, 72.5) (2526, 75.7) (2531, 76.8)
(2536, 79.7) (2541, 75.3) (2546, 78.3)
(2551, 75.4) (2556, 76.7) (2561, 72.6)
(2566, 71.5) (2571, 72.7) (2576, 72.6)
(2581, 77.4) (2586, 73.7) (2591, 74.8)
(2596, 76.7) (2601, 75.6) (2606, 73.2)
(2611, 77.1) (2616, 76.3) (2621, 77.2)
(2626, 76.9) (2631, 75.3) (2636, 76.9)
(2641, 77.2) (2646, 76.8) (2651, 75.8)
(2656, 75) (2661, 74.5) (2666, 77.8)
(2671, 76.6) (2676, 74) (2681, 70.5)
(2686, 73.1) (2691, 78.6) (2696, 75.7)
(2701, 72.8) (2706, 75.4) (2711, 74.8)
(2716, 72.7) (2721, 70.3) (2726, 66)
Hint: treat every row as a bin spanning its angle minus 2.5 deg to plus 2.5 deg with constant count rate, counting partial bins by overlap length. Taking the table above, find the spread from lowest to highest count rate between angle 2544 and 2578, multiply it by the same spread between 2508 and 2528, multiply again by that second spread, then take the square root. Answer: 17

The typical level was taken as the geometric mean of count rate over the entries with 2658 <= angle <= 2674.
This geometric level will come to 76.3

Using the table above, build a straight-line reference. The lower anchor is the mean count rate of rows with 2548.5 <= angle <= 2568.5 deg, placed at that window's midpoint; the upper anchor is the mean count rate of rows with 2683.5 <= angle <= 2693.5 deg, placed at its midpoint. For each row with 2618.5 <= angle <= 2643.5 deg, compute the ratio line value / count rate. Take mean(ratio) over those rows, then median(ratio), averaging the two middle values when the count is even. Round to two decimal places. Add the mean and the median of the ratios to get 1.95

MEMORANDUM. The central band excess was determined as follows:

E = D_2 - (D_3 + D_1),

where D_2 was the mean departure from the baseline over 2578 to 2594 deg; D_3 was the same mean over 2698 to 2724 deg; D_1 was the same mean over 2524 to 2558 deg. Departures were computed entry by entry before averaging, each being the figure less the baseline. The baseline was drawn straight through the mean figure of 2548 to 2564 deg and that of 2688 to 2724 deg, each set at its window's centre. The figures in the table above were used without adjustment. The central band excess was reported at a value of -0.3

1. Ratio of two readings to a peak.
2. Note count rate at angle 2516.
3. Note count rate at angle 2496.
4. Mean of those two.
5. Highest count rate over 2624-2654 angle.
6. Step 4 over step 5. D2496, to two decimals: 0.97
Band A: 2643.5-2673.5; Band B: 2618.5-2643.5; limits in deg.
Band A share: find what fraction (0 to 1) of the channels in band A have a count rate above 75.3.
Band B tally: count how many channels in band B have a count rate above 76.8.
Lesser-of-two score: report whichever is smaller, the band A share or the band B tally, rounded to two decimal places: 0.67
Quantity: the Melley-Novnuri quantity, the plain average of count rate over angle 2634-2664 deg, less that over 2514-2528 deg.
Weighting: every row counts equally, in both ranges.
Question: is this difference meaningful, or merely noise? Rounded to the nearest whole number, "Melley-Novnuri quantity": 3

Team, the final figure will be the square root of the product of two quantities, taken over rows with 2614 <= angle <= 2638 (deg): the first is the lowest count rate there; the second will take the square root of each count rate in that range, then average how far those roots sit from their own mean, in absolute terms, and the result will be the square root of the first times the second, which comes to 1.58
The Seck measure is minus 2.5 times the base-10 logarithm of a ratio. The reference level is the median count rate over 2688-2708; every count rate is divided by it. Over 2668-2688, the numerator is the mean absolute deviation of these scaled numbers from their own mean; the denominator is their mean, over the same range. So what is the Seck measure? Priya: 4.06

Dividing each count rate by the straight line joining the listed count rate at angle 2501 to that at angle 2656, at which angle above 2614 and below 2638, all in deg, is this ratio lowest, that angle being 2631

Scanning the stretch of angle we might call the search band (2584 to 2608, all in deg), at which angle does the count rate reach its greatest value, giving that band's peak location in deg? 2596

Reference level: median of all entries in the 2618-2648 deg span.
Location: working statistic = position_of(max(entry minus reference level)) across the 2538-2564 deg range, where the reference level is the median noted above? 2546 deg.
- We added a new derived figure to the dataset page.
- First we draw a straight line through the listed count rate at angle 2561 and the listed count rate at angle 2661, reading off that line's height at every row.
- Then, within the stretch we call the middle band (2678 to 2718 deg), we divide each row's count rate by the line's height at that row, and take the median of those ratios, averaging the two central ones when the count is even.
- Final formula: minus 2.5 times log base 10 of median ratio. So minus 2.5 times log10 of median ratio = 0.02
